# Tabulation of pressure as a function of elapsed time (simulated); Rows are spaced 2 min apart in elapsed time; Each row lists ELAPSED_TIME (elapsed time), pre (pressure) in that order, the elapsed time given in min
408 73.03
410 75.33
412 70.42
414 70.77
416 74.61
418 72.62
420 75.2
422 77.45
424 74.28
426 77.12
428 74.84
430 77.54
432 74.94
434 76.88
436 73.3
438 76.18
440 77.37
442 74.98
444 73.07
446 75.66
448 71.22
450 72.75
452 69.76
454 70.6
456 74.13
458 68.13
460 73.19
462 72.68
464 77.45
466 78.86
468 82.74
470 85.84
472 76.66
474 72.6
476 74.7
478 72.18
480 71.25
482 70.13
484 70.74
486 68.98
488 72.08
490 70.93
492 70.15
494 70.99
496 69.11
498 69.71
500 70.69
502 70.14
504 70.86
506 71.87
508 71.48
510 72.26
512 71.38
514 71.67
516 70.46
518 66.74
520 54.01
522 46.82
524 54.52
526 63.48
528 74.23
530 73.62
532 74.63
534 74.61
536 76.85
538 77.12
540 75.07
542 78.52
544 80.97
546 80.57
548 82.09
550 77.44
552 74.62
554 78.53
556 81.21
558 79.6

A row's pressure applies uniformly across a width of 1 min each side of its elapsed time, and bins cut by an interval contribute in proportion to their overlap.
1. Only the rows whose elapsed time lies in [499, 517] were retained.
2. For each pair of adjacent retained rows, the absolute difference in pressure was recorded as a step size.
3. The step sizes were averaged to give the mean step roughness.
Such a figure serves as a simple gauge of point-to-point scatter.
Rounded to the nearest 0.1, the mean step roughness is 0.7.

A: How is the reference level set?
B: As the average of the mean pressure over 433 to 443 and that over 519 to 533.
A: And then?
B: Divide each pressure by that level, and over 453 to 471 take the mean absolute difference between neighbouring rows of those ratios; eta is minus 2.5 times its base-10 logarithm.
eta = 3.2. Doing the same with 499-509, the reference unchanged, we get 5.0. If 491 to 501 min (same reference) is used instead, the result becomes 4.5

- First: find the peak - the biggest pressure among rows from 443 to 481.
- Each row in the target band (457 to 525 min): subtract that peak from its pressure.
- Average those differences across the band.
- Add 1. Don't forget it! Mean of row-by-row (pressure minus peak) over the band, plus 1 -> -14.2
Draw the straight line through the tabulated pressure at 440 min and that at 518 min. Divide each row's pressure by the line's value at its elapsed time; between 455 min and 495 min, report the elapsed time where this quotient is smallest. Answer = 458 min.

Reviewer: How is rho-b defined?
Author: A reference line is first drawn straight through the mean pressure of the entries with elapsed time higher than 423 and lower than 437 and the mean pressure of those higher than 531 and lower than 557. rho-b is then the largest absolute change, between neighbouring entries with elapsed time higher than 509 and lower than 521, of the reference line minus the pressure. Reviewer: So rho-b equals 13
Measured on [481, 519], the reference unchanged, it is 4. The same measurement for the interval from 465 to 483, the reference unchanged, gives 9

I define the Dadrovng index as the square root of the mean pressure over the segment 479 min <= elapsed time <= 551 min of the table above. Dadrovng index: 8.43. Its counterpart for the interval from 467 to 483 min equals 8.70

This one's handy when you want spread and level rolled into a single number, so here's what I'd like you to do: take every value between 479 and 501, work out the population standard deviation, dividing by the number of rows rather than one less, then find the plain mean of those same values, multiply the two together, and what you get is 62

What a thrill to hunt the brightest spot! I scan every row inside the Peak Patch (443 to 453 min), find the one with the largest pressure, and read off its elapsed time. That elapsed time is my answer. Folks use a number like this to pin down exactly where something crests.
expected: 446 min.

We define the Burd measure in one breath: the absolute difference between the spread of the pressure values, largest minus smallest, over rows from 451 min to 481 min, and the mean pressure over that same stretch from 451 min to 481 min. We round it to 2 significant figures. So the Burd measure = 57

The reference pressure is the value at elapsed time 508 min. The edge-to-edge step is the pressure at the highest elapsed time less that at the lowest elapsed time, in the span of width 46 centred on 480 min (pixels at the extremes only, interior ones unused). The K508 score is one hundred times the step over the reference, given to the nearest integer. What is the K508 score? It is 3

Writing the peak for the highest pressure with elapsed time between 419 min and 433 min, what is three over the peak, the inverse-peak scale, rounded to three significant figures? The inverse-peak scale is 0.0387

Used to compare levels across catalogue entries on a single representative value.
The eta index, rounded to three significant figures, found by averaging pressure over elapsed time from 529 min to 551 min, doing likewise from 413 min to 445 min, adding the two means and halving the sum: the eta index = 76.2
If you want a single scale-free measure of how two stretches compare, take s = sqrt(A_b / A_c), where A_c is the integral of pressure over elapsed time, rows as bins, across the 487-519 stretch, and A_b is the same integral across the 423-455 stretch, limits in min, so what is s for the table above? 1.03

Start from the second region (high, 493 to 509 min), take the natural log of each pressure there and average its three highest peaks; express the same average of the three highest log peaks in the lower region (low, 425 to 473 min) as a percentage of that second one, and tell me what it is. 103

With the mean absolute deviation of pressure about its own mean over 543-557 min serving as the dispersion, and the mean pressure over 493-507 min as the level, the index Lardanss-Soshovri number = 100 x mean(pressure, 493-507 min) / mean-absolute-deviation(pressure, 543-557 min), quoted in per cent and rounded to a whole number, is 3311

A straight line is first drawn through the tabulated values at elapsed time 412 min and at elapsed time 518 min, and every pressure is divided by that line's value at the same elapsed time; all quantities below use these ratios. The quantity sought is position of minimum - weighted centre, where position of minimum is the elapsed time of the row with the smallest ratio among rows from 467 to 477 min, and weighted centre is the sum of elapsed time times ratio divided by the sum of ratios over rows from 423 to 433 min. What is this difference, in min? 46.0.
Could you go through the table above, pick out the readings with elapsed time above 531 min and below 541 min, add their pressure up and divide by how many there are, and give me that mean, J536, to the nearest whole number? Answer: 76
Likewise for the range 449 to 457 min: 72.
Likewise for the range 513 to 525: 61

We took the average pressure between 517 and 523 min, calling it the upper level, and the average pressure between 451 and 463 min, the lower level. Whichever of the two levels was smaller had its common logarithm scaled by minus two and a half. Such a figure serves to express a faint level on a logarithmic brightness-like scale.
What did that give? -4.37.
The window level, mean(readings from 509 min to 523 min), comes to 65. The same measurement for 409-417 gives 73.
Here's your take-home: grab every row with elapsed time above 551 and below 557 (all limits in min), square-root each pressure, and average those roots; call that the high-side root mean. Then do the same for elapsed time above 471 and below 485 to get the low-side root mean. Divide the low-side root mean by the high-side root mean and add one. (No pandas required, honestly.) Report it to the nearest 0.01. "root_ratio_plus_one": 1.96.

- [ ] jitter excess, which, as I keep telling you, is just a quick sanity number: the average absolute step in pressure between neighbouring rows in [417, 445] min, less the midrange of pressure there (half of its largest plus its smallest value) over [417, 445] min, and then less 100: -173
